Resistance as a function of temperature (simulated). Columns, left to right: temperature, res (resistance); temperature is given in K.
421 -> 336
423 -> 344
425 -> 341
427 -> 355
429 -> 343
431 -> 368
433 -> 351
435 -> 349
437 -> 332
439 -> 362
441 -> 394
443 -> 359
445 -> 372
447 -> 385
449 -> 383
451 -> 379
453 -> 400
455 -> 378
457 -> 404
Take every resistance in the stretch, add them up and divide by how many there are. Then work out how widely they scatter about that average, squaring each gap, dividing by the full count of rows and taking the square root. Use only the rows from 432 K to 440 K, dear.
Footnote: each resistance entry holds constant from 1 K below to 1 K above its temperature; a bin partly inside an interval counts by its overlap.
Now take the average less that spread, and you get 338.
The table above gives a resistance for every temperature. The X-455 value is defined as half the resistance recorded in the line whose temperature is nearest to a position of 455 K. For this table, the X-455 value 189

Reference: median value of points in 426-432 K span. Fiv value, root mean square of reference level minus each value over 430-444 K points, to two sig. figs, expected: 18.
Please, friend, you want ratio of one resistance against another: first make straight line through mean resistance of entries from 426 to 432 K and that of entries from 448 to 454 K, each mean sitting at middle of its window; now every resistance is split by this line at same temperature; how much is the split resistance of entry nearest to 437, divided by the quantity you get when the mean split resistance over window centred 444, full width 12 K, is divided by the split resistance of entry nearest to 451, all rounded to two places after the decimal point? 0.89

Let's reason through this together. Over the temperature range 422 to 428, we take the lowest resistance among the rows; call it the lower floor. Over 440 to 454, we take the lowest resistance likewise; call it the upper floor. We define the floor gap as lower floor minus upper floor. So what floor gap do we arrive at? -18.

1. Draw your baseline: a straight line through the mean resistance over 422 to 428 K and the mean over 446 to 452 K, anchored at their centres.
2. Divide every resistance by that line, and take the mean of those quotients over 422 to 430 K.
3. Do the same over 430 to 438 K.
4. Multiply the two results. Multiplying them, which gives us 0.97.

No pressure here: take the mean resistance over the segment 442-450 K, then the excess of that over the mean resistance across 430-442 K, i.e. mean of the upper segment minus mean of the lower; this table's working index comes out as 15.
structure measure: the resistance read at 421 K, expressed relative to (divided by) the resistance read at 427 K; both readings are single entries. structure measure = 0.95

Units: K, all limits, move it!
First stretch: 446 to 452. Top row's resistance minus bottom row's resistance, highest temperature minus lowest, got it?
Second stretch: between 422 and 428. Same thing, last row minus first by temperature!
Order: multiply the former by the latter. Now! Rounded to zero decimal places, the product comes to -66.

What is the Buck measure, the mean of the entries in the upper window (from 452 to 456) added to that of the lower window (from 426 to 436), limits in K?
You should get 742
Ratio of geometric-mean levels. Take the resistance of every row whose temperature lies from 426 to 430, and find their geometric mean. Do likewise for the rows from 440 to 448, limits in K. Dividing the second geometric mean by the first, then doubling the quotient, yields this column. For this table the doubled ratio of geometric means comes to 2.16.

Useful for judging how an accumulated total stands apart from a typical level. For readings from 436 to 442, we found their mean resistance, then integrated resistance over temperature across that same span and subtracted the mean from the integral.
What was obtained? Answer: 1813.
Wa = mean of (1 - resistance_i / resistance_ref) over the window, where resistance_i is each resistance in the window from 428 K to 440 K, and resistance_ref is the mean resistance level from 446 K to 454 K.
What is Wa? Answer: 0.09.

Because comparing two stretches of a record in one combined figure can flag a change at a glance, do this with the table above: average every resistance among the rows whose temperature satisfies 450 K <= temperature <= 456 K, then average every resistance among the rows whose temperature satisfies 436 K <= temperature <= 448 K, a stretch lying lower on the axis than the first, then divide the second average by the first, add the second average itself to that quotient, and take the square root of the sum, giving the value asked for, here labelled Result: 19.2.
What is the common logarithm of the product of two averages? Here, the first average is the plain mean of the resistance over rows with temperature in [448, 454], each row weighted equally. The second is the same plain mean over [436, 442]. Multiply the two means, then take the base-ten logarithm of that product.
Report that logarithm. 5.15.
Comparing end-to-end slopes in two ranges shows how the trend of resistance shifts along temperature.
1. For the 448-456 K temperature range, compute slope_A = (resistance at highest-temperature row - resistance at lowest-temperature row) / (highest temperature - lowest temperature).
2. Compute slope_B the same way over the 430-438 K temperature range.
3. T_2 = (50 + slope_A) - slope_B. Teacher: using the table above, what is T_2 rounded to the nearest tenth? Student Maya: 55.2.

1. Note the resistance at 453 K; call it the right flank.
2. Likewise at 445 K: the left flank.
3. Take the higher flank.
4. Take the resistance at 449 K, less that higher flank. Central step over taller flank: -17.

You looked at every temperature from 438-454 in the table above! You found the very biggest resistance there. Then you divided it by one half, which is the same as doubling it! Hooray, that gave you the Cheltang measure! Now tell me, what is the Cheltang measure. 800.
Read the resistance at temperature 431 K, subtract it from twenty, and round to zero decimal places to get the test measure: -348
